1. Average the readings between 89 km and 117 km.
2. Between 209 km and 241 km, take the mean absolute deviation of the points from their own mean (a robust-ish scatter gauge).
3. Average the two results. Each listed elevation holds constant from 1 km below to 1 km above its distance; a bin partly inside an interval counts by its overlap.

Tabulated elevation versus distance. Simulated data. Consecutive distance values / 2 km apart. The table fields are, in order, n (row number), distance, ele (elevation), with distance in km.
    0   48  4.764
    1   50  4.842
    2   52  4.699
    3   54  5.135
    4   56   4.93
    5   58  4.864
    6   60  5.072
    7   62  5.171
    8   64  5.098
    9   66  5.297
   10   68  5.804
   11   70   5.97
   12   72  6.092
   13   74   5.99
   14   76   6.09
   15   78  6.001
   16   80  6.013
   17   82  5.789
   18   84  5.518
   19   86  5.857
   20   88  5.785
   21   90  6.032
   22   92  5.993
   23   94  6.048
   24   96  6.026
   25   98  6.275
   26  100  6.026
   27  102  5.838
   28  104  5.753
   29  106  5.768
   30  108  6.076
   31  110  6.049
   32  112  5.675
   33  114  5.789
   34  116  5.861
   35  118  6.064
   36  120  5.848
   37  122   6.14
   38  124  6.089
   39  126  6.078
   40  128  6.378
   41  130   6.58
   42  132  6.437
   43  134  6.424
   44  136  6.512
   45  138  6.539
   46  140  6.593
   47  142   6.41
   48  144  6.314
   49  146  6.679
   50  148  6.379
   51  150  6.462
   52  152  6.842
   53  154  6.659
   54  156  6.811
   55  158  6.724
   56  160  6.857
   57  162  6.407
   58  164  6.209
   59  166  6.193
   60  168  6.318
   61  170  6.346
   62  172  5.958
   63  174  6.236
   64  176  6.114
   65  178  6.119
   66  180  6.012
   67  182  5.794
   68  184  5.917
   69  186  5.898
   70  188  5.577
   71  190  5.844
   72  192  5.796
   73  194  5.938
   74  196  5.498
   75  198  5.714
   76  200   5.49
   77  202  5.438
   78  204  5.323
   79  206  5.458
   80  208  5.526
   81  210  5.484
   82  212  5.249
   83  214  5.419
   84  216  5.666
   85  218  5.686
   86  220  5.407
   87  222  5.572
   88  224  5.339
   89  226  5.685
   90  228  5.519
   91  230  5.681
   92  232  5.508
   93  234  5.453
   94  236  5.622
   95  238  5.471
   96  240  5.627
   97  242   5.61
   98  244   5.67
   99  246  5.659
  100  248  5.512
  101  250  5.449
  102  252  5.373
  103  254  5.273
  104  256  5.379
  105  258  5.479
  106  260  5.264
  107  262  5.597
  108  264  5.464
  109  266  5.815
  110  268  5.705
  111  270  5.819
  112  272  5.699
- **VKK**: 3.03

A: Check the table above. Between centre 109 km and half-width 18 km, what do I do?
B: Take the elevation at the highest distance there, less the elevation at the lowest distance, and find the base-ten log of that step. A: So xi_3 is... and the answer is -1.07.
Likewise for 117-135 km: -0.44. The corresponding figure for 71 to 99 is -0.74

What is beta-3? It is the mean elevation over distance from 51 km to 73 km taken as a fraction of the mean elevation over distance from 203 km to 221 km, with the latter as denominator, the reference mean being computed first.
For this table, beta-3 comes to 0.966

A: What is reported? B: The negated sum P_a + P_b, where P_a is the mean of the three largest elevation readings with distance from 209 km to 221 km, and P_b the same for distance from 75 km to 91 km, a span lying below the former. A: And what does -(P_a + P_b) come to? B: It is -11.7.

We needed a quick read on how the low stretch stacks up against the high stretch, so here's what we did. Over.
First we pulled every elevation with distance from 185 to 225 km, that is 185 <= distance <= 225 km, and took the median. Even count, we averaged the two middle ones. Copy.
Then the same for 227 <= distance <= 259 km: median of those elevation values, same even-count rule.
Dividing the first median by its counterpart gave 1.00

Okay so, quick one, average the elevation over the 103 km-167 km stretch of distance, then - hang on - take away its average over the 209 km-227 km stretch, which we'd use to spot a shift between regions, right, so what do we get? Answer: 0.8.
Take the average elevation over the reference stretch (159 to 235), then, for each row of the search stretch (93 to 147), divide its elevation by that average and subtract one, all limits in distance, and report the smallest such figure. -0.02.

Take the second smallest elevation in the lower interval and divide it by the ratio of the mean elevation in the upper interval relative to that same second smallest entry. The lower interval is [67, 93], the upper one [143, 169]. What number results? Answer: 5.1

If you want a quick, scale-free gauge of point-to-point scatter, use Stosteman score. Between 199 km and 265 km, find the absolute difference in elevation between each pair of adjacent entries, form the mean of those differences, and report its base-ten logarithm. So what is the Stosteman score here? -0.852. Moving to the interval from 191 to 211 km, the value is -0.798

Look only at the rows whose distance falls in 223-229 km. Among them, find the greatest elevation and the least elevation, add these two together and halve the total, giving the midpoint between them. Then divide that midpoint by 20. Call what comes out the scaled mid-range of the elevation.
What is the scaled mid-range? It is 0.276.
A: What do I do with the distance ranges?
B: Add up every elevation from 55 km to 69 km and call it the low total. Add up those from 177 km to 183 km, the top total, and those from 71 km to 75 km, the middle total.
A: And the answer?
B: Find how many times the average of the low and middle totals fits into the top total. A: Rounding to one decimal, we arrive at 0.7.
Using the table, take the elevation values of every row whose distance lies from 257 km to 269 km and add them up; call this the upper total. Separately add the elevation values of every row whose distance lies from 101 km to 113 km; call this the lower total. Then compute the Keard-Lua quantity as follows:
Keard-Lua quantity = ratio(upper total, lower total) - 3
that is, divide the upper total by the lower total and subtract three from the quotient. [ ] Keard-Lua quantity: -2.05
